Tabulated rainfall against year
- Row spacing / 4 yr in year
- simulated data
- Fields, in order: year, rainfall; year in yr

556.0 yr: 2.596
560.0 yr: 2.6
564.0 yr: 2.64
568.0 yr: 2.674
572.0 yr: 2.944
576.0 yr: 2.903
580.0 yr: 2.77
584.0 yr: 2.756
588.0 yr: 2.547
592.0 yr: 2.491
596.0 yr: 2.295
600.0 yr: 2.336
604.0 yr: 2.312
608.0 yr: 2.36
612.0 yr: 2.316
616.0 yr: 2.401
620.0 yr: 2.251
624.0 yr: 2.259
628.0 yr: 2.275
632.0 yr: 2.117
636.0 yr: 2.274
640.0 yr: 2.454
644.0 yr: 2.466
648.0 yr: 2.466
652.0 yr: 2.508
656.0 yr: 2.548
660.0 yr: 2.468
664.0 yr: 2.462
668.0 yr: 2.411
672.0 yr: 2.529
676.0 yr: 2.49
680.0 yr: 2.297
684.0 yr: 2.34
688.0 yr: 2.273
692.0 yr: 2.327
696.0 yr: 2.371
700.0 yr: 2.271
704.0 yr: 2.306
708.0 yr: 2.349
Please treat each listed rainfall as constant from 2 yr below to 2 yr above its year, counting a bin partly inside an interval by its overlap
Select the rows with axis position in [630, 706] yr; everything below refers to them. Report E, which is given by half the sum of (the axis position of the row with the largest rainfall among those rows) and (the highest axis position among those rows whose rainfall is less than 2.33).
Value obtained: 680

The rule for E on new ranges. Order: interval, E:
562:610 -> 588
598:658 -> 646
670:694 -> 682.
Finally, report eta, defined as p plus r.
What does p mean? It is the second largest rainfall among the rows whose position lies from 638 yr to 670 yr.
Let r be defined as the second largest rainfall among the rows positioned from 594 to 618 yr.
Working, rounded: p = 2.508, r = 2.36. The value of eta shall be 4.87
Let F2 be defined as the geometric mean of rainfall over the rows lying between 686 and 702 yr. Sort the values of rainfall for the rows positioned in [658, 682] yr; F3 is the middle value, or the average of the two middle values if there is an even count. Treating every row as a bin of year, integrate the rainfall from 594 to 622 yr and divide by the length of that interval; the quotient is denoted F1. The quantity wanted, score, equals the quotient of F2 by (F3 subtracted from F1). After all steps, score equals -16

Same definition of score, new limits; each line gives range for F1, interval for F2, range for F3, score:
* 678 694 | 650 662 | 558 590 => -6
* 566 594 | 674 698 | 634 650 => 9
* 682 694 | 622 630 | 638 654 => -15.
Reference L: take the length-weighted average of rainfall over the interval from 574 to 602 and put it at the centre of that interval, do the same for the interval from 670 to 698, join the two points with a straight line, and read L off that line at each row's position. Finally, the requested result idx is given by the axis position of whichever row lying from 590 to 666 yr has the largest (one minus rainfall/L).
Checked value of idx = 632.0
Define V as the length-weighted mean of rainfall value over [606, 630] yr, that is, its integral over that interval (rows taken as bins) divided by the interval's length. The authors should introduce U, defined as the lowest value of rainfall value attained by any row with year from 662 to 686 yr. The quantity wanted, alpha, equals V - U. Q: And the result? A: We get 0.0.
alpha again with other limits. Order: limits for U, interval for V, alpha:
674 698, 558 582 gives 0.5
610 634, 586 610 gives 0.3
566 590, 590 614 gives -0.2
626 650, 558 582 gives 0.6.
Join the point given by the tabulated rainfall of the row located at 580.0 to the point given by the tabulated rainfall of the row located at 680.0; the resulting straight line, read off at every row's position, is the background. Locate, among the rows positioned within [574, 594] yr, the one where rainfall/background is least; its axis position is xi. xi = 592.0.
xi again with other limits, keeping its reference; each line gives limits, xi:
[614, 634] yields 632.0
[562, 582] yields 564.0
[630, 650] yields 632.0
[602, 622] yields 604.0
